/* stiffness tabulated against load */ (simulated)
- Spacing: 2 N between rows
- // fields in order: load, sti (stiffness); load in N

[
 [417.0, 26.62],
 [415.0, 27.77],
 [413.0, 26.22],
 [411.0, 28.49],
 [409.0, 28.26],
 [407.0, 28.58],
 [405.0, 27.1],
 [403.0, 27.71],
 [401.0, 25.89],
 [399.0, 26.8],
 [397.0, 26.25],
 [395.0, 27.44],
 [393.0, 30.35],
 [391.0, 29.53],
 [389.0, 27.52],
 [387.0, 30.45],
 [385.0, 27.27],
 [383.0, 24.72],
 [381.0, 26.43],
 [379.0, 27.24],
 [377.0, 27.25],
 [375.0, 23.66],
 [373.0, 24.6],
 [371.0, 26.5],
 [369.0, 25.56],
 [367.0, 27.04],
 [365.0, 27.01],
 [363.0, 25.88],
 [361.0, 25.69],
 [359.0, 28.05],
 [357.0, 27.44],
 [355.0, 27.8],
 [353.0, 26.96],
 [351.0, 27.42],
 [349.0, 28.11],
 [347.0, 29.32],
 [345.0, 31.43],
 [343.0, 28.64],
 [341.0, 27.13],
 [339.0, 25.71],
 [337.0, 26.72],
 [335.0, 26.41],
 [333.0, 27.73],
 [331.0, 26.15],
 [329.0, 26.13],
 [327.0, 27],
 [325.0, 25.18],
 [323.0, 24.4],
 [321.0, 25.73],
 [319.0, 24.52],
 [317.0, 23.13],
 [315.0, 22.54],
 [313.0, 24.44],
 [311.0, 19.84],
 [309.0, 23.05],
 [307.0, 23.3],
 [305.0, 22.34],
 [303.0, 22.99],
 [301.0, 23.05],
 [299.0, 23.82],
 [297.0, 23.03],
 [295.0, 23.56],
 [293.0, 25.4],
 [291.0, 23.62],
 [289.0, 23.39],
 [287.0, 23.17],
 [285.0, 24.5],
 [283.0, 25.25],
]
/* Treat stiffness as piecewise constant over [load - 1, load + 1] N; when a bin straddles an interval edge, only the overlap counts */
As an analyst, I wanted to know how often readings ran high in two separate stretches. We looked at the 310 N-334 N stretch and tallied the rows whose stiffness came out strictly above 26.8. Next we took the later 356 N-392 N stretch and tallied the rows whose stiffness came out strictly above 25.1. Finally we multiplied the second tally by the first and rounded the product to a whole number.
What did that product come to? 30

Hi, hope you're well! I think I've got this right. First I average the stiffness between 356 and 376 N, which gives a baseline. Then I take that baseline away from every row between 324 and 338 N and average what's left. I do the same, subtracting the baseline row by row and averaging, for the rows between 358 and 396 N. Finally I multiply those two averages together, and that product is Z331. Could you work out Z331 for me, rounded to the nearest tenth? 0.3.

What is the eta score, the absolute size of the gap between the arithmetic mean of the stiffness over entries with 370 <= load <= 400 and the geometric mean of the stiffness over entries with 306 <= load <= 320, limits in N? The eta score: 4.1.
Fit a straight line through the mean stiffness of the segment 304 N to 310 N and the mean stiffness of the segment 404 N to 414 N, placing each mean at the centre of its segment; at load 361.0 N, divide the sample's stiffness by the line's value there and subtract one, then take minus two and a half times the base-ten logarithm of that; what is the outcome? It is 5.1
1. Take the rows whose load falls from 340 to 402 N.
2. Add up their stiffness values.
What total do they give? 845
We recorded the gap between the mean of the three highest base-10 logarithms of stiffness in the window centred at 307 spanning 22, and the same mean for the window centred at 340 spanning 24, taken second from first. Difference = -0.096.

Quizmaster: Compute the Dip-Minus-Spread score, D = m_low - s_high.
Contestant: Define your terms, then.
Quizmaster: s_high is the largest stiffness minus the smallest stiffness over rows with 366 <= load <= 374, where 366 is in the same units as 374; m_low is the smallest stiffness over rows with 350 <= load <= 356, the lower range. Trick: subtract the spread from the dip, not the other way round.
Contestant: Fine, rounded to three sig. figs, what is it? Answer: 24.5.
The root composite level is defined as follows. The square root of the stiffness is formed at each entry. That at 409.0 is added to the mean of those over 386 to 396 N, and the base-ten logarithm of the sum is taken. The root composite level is 1.03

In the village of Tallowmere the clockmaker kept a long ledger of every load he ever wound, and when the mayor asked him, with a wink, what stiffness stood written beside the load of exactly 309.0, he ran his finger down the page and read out 23.05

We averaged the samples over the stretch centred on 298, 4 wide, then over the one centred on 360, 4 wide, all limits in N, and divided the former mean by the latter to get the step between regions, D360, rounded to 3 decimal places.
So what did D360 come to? 0.872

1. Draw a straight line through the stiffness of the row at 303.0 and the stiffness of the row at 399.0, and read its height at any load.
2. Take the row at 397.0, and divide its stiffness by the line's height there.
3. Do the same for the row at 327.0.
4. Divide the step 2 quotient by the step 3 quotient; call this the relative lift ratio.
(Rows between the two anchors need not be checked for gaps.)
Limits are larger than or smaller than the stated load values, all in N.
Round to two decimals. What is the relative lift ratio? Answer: 0.87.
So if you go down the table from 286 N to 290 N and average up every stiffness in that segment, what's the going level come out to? 23.28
